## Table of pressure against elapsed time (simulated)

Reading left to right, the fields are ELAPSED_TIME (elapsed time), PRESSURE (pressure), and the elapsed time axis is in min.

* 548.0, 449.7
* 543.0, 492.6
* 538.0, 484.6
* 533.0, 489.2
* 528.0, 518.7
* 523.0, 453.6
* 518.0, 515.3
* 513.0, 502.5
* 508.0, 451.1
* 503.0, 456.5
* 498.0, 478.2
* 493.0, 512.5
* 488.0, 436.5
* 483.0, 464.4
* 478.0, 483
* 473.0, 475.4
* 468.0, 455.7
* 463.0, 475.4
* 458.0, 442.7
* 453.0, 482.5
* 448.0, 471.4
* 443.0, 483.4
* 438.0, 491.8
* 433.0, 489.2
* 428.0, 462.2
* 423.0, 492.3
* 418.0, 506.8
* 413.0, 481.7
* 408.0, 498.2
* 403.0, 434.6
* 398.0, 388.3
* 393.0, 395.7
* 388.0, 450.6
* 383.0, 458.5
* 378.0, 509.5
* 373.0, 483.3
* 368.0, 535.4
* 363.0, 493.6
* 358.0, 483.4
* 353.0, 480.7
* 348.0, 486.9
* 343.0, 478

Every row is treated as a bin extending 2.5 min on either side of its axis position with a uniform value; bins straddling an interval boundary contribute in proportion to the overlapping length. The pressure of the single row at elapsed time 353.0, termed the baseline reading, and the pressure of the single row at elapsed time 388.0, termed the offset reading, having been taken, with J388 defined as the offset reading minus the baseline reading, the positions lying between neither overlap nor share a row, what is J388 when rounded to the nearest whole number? -30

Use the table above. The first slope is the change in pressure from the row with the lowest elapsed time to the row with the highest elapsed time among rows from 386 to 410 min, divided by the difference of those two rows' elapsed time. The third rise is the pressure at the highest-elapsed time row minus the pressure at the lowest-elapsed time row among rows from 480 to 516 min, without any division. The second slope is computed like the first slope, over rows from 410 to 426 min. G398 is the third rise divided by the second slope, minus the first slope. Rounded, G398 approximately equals 34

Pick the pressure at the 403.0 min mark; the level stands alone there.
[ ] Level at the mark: 434.6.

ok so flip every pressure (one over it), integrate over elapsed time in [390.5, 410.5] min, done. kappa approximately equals 0.047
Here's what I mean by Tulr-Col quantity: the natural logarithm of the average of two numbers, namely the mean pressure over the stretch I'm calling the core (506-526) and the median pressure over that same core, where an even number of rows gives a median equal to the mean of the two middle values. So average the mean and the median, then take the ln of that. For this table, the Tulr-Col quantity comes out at 6.17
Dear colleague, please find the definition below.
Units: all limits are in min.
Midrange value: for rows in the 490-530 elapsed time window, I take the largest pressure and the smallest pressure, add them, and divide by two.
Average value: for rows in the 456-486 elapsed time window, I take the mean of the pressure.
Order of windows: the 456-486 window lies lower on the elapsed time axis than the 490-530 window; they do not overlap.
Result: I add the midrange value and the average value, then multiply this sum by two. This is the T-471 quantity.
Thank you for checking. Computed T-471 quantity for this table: 1902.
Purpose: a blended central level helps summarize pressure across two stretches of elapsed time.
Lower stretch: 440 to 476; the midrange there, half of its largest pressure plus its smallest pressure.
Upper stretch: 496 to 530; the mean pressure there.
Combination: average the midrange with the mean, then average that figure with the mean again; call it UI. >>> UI 477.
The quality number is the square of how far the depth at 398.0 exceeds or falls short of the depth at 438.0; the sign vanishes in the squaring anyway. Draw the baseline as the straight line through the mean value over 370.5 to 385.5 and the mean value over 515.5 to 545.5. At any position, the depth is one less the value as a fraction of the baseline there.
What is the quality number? 0.044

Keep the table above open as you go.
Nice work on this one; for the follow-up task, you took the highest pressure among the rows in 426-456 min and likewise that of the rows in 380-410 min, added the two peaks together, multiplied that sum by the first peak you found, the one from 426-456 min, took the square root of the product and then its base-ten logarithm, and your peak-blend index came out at 2.84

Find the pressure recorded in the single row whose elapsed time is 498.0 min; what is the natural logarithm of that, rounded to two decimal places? 6.17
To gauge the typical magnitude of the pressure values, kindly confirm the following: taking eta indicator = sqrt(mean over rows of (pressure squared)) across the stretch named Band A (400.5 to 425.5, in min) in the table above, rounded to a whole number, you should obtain 483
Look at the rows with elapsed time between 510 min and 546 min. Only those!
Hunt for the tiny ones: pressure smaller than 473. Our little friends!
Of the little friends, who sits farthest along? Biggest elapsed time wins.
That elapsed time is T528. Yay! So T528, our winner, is 523.0 min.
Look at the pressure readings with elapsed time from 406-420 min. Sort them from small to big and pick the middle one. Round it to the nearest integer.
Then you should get 498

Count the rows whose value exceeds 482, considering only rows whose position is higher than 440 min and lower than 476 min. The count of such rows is 2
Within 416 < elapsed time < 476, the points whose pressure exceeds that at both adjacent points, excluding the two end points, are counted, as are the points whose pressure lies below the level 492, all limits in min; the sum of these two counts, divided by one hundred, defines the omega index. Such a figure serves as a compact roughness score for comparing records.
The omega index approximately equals 0.130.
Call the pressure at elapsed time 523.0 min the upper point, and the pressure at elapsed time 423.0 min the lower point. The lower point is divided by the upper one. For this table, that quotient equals 1.09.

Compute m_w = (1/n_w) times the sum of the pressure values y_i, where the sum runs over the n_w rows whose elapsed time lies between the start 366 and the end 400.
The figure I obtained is 460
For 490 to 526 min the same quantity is 481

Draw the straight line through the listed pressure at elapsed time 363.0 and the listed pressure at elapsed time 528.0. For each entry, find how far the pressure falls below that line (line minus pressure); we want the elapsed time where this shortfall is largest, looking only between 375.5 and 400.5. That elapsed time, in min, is 398.0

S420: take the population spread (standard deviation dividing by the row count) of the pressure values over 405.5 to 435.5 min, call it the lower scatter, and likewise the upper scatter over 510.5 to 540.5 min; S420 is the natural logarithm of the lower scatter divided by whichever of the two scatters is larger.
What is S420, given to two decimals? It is -0.45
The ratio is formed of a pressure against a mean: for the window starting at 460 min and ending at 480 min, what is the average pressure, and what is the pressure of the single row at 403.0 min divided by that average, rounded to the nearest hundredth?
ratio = 0.92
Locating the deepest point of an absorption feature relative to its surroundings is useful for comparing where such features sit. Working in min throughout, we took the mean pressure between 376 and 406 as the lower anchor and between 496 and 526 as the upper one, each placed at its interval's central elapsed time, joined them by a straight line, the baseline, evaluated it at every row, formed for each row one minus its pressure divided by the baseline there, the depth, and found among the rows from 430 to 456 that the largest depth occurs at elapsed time 448.0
